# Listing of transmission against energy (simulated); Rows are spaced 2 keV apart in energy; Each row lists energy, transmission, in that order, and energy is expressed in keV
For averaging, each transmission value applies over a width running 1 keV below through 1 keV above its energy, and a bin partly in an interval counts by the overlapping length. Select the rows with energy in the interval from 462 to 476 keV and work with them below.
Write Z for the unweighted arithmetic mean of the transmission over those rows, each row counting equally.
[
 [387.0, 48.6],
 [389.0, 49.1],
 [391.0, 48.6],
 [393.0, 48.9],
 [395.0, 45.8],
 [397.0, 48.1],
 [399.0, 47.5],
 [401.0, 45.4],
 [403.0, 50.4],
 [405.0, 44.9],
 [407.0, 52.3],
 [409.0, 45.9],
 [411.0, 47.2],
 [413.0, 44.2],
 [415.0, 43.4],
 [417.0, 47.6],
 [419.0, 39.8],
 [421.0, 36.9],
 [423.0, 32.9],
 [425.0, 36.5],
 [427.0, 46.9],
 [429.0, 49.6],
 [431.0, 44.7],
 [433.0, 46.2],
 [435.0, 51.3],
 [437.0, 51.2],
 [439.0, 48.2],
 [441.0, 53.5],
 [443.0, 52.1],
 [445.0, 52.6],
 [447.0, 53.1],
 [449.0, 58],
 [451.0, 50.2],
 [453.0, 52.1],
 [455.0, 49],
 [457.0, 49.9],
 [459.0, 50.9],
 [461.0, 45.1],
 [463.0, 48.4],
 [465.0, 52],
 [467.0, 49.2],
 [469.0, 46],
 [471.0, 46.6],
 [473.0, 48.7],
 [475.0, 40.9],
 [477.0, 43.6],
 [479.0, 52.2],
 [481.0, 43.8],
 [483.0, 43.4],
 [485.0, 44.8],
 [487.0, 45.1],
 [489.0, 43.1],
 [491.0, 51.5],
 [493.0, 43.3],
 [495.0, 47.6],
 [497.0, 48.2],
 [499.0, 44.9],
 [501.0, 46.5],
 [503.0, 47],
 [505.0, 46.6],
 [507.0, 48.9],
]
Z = 47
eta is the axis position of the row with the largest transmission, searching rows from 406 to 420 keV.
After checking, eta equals 407.0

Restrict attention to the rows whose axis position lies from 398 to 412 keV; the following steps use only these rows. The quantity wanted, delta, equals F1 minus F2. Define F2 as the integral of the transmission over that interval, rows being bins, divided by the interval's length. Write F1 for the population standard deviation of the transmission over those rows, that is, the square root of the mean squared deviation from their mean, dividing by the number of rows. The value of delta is -45.1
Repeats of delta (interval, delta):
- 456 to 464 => -46.4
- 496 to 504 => -45.5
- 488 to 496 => -42.9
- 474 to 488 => -41.6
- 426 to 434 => -45.1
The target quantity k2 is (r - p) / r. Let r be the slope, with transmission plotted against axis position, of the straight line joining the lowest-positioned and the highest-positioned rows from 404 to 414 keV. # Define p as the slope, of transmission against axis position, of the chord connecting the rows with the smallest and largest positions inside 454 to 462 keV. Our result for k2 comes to -6.4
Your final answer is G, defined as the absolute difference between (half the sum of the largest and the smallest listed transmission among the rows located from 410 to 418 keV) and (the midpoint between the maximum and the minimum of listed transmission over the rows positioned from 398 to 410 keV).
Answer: 3.1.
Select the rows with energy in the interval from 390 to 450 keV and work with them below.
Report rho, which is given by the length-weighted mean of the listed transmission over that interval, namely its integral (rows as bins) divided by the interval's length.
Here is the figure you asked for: 47.1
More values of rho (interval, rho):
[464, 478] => 46.7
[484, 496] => 45.9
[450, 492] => 47.5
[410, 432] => 42.7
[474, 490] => 44.6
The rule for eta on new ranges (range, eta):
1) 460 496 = 479.0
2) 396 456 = 449.0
